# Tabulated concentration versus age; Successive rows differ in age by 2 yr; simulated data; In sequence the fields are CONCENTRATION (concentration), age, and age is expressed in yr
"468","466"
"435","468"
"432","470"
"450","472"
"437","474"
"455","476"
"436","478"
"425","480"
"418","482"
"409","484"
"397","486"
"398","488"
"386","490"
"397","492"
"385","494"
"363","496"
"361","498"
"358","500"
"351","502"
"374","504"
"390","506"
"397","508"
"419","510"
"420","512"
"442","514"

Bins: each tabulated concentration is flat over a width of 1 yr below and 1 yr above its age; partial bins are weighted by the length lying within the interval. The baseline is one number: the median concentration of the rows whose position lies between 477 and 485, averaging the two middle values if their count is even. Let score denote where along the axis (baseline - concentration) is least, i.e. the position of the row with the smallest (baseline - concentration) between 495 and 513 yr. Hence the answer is 512 yr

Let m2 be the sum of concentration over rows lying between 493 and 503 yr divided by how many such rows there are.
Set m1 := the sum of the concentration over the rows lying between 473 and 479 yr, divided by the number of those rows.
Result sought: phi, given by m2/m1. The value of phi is 0.82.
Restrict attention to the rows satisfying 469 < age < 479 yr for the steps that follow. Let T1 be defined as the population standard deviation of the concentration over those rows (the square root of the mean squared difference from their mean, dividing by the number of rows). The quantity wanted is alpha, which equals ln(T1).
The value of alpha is 2.2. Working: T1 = 9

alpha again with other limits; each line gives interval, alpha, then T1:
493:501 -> 2.4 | 11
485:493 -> 1.6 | 5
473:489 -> 2.9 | 19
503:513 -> 2.9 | 18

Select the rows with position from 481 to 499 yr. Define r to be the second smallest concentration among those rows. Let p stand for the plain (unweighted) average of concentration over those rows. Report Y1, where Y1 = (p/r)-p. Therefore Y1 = -389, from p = 390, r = 363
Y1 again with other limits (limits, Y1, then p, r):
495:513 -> -380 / 381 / 358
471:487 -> -427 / 428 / 409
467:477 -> -441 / 442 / 435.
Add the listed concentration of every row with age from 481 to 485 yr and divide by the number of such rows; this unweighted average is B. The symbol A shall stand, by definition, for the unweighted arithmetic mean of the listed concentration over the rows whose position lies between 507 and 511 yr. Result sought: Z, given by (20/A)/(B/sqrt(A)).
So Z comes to 0.0024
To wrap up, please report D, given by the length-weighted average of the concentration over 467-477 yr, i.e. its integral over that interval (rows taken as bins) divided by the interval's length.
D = 442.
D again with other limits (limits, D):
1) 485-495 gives 393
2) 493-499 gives 370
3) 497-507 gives 367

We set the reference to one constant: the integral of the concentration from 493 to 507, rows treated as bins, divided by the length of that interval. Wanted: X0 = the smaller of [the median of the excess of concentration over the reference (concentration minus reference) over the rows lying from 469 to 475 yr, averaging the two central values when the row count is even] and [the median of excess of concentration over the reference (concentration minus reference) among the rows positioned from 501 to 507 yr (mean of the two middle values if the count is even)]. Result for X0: 5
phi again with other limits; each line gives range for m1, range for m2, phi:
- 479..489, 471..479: 1.09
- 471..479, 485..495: 0.88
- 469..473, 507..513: 0.93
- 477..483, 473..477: 1.05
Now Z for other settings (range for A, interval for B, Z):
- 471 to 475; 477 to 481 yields 0.0022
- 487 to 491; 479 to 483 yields 0.0024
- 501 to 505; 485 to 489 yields 0.0026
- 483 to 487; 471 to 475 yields 0.0022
